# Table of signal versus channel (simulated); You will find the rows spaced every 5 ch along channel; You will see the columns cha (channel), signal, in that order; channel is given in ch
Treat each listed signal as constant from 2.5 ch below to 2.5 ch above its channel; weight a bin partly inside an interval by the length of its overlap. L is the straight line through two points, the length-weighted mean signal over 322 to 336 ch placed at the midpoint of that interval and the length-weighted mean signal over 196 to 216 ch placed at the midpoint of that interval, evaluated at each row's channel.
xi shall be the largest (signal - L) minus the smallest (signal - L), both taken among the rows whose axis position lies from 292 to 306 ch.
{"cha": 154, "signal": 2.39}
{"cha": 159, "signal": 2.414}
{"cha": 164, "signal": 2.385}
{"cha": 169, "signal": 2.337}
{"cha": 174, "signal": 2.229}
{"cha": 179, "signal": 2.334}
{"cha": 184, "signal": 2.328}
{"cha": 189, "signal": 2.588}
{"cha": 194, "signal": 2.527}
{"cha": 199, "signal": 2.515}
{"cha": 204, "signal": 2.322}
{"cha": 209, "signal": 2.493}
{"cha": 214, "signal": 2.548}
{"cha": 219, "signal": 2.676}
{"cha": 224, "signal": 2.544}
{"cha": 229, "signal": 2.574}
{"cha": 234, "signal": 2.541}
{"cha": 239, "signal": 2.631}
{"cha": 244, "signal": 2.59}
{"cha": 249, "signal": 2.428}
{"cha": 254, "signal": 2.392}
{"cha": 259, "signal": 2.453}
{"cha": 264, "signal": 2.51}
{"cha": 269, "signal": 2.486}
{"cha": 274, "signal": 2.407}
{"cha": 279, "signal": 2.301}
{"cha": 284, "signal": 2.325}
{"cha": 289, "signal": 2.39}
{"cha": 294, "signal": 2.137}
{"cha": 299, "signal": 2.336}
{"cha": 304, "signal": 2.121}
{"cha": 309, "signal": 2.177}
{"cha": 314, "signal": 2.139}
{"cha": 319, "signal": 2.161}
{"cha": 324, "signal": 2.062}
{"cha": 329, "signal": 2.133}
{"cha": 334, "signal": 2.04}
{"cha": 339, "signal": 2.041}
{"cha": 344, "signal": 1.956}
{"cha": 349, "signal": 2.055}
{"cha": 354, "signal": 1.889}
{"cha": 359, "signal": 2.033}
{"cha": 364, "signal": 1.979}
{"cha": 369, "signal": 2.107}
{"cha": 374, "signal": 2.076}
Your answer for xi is 0.21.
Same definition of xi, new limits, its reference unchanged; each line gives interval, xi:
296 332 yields 0.20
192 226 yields 0.40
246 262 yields 0.08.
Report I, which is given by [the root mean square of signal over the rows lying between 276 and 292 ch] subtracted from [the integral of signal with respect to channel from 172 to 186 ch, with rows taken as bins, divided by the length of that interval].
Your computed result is -0.04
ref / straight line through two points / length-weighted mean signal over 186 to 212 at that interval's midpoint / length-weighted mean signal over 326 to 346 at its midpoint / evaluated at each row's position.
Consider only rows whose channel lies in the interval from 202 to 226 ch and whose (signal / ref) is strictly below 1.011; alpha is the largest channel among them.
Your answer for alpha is 204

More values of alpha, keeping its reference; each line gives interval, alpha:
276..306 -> 304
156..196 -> 194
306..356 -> 354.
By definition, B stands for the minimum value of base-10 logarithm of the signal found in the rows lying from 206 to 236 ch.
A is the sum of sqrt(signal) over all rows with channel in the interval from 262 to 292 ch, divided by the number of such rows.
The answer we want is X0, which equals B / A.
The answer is 0.256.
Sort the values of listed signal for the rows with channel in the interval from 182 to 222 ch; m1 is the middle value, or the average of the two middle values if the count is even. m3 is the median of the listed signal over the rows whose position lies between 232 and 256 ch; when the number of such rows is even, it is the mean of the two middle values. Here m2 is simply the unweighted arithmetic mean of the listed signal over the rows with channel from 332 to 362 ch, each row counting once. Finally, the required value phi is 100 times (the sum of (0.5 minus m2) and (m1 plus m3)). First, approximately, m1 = 2.5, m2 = 2.00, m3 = 2.54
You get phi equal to 356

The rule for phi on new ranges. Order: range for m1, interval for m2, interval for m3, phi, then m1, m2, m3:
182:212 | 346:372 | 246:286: 341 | 2.5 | 2.01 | 2.42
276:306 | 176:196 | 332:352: 241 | 2.3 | 2.44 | 2.04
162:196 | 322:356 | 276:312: 311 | 2.3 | 2.03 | 2.30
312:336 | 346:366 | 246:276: 308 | 2.1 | 1.99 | 2.44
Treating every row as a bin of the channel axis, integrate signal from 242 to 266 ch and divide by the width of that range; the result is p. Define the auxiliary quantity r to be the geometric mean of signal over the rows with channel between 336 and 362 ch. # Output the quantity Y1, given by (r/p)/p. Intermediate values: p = 2.47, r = 1.99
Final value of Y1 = 0.33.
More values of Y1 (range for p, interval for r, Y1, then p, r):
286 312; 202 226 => 0.50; 2.23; 2.51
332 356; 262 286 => 0.60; 2.00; 2.40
